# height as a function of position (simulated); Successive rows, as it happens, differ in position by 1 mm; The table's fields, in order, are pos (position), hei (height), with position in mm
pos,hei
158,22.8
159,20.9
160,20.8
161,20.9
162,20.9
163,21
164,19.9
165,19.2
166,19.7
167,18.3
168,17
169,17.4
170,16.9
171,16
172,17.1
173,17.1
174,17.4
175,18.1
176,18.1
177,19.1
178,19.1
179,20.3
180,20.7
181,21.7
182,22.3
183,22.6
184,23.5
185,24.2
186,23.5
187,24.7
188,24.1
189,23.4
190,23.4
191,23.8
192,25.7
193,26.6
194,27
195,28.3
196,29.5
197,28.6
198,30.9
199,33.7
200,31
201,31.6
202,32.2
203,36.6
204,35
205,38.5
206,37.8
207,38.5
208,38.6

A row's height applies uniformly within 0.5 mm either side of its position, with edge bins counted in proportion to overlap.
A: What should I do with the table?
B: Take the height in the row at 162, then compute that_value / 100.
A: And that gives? 0.21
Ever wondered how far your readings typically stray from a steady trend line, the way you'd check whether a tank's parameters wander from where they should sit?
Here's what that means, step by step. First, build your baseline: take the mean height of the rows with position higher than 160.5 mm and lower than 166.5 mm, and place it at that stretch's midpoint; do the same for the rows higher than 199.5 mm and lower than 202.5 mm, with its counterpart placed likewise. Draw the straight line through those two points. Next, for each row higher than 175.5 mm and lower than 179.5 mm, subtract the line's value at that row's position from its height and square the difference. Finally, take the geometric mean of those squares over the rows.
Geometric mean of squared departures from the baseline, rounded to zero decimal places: 28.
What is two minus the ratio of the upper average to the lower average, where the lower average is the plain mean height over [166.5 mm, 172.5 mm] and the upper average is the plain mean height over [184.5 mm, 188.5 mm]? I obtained 0.59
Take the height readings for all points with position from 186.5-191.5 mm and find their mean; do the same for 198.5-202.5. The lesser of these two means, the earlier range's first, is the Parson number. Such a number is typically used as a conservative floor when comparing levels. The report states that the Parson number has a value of 23.9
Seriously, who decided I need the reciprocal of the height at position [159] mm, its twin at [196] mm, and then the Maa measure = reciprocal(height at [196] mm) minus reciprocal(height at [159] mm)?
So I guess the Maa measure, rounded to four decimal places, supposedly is -0.0139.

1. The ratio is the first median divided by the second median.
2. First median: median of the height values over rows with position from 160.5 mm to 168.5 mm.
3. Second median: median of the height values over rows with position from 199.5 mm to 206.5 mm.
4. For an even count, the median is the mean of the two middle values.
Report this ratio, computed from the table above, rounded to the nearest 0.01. 0.57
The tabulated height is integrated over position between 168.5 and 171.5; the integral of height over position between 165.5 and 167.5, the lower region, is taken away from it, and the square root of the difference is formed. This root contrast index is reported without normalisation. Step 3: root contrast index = 4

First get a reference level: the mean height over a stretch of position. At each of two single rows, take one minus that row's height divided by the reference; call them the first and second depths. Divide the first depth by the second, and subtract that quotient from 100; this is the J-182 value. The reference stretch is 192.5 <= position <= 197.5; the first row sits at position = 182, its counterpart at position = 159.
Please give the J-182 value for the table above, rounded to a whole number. 99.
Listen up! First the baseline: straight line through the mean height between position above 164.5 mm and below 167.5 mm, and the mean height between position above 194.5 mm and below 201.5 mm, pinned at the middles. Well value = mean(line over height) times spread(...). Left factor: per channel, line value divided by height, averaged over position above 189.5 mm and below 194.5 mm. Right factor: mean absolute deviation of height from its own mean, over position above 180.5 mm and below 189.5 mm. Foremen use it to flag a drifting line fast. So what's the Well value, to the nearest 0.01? 0.85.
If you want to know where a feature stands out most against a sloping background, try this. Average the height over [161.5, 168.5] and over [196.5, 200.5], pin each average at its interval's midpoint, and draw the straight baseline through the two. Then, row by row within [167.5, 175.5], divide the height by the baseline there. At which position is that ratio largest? 169 mm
